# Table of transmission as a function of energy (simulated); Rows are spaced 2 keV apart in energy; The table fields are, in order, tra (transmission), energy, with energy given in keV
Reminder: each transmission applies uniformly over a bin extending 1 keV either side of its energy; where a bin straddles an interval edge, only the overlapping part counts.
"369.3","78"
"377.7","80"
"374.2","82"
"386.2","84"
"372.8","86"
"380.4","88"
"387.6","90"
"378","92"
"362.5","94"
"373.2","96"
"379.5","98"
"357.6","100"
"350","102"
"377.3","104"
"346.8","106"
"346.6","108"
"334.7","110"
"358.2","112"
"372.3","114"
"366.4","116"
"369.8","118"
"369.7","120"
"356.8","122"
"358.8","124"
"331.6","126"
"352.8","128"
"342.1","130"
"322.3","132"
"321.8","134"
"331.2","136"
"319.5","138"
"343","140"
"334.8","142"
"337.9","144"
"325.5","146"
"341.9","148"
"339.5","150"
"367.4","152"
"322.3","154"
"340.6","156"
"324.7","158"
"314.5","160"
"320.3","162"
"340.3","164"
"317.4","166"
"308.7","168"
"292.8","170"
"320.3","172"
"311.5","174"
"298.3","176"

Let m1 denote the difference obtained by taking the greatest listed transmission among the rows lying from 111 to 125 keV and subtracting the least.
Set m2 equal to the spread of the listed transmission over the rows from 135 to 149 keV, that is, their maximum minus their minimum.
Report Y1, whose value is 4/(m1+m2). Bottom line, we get 0.103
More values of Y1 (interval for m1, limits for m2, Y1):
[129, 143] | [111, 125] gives 0.103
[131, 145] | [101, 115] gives 0.061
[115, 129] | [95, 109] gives 0.056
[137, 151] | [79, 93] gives 0.104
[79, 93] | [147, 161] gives 0.059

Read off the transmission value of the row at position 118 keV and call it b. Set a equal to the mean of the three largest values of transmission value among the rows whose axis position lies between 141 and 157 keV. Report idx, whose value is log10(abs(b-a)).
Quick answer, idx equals 1.3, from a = 350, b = 369.8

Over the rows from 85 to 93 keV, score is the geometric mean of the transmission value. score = 380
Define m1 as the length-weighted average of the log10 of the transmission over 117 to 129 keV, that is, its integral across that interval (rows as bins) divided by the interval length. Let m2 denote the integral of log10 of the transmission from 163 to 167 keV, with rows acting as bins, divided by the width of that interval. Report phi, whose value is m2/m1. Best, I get 0.99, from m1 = 2.552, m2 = 2.52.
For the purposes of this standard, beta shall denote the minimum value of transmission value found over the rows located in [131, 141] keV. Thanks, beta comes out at 319.5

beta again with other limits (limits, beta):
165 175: 292.8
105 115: 334.7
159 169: 308.7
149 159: 322.3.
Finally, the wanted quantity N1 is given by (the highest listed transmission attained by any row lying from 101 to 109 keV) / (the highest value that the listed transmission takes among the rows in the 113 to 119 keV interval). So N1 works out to 1.01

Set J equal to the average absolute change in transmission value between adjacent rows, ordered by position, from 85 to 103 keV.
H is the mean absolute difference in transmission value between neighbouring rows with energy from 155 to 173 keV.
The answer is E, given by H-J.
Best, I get 5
